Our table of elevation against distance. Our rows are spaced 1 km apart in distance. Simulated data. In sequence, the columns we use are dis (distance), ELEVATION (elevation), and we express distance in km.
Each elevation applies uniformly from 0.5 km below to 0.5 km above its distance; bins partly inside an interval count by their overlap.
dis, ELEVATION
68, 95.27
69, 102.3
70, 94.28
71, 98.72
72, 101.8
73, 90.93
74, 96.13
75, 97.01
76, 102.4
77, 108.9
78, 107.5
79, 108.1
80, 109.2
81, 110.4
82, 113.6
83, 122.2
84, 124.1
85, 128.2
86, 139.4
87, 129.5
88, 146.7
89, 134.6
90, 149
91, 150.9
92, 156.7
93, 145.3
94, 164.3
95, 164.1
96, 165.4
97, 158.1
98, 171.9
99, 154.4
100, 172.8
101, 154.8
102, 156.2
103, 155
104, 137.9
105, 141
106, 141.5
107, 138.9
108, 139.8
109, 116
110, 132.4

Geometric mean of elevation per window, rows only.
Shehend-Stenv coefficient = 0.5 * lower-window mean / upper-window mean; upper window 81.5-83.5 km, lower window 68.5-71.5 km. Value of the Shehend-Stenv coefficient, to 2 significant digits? 0.42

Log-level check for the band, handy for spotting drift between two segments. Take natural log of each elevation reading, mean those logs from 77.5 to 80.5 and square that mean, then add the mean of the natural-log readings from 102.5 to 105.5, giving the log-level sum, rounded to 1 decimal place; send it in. 26.9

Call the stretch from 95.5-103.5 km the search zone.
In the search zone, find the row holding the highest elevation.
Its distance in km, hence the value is 100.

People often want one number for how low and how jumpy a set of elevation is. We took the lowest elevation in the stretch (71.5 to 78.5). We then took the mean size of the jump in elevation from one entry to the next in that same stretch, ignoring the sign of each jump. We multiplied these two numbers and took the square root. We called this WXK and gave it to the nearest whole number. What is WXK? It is 21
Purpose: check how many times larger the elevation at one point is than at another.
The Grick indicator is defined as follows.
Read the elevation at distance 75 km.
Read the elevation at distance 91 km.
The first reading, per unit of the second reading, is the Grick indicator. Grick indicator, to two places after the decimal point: 0.64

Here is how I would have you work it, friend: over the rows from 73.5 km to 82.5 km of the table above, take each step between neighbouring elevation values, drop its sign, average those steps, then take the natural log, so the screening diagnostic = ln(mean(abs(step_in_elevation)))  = 0.93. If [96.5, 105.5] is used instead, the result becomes 2.43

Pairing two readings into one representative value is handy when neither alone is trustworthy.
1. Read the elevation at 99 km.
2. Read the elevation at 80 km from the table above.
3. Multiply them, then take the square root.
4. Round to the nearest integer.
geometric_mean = 130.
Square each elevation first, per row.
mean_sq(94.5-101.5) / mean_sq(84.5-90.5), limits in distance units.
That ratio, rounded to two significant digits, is 1.4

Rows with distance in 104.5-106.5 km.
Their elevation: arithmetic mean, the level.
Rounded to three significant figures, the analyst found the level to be 141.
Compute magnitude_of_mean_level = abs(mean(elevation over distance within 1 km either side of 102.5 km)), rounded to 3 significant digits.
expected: 156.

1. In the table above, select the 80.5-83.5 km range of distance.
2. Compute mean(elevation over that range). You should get 115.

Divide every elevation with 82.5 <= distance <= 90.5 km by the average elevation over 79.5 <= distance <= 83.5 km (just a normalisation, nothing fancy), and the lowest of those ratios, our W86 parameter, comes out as 1.07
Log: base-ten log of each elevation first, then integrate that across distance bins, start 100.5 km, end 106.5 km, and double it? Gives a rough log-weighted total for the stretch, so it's 26.0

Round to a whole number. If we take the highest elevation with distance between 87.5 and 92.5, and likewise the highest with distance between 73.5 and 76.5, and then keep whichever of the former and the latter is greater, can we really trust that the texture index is 157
